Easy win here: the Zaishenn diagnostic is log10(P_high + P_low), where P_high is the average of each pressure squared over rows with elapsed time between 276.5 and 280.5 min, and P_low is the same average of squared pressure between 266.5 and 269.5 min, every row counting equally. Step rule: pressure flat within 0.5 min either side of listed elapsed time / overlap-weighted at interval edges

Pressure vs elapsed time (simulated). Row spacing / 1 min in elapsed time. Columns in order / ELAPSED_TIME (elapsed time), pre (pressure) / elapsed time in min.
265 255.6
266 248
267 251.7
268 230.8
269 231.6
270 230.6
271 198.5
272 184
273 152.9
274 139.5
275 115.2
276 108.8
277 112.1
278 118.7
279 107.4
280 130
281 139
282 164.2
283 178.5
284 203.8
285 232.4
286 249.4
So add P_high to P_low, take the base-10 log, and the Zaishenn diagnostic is 4.85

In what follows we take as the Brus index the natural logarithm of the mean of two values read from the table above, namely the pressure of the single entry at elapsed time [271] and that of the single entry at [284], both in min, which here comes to 5.3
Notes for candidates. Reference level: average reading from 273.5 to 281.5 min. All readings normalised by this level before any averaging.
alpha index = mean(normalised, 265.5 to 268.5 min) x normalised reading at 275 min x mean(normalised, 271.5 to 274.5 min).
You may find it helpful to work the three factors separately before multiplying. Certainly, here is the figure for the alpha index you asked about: 2.5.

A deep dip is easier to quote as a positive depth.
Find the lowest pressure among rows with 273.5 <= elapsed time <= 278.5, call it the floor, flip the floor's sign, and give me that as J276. -109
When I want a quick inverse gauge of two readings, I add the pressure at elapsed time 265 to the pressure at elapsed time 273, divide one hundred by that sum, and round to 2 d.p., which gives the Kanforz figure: 0.24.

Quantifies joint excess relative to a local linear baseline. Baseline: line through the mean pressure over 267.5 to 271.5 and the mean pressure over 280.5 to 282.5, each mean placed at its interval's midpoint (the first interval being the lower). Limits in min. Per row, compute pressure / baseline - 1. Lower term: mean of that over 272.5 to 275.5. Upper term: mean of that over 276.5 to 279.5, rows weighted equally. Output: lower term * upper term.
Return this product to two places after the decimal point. 0.11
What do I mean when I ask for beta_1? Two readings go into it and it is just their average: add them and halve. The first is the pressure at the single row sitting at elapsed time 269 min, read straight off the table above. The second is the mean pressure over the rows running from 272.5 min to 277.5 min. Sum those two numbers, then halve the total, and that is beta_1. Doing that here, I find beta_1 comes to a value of 179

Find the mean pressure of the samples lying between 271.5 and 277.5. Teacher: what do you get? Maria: 135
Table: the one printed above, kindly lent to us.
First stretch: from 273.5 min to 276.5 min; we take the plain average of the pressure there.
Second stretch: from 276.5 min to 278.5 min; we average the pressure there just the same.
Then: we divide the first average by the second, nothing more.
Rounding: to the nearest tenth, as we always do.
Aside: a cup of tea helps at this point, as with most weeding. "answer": 1.0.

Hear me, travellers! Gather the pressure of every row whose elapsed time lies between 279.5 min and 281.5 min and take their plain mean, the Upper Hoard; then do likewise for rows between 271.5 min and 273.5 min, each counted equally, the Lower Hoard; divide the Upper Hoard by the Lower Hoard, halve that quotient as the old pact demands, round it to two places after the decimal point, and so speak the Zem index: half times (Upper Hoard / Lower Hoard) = 0.40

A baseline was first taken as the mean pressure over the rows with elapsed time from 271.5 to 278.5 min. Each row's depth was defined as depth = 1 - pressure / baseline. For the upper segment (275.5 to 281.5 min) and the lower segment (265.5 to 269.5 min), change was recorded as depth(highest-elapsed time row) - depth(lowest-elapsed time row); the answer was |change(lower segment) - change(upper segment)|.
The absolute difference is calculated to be 0.35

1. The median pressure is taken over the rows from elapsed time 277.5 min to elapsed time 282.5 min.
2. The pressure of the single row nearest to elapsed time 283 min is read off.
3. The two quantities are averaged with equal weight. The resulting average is 154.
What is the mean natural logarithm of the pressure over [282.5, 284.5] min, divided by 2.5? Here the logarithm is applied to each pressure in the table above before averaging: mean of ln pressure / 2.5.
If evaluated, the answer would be 2.10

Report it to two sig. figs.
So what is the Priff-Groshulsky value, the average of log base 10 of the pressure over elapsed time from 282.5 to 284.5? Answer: 2.3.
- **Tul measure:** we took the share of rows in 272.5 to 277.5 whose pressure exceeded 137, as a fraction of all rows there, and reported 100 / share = 250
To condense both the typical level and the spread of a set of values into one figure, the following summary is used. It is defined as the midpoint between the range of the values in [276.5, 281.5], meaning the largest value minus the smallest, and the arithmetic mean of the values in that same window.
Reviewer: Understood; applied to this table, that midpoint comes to 77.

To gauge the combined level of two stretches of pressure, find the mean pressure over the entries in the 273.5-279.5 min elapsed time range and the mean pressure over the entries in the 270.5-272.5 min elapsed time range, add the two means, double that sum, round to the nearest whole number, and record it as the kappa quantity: 616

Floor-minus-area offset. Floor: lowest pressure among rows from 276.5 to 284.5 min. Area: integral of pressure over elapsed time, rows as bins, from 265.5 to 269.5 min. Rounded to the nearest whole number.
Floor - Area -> -855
